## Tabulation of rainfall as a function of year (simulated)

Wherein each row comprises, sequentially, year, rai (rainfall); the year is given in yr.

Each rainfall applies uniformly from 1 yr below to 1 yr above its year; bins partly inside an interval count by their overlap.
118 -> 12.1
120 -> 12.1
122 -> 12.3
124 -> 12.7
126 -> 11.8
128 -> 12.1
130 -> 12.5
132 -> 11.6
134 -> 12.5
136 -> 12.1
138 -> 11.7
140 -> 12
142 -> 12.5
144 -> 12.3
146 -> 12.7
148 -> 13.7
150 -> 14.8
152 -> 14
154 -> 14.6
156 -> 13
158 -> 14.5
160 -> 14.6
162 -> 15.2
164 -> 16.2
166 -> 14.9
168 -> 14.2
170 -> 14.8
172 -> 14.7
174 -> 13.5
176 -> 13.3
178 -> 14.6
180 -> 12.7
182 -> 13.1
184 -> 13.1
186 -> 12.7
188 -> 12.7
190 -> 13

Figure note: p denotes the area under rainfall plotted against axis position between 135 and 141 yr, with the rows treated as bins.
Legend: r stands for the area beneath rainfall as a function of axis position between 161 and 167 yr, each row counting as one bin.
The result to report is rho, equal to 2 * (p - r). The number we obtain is -42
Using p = 72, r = 93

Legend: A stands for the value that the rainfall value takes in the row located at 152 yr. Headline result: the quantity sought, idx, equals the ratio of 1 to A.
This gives 0.071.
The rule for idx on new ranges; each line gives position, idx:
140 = 0.083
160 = 0.068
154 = 0.068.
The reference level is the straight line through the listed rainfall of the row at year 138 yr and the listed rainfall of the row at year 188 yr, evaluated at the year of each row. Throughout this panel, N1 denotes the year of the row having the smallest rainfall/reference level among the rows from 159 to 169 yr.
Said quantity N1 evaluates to 168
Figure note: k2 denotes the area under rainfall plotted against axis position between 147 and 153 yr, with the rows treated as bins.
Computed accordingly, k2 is 85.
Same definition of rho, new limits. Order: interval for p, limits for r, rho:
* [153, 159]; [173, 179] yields 3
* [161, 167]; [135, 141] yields 42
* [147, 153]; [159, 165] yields -14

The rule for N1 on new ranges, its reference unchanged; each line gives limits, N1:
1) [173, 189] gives 188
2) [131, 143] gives 138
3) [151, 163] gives 156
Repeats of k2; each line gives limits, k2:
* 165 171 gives 88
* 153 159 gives 84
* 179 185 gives 78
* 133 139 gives 73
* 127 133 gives 72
